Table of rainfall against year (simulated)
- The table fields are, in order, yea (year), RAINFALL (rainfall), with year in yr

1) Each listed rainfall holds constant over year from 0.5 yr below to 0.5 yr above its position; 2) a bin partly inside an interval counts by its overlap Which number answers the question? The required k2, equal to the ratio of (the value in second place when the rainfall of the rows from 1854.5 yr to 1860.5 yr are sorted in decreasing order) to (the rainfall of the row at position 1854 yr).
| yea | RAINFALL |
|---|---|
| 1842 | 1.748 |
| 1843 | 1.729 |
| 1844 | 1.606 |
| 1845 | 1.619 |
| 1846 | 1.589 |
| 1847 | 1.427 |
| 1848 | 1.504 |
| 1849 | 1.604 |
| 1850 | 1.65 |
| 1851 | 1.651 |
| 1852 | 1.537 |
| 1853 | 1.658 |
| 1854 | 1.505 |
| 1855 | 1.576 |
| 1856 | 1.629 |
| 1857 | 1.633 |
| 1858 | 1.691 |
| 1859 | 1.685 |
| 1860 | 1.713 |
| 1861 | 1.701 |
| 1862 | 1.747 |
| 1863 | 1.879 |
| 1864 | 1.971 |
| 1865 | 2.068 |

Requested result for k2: 1.12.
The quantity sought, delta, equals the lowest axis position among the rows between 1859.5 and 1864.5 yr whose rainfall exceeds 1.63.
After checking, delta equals 1860 yr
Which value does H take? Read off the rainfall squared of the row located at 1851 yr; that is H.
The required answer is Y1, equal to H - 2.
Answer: 0.7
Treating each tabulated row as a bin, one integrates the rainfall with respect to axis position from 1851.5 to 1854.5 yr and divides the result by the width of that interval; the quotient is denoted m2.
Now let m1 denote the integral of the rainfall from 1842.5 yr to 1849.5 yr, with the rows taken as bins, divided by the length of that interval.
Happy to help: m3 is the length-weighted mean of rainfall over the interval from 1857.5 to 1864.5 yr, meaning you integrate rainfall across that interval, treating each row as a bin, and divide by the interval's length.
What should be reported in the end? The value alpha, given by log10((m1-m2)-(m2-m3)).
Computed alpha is -0.7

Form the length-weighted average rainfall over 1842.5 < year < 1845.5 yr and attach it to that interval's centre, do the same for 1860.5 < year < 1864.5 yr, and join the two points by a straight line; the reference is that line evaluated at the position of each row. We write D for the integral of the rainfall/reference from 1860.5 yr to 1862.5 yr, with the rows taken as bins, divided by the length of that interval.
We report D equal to 0.95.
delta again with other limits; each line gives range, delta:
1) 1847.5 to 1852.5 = 1850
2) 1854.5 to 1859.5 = 1857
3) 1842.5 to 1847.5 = 1843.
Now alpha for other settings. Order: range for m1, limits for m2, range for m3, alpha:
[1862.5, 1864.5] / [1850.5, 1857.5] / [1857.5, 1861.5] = -0.4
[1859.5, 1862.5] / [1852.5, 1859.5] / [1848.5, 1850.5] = -1.0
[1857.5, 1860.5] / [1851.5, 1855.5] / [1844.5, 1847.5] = -1.0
